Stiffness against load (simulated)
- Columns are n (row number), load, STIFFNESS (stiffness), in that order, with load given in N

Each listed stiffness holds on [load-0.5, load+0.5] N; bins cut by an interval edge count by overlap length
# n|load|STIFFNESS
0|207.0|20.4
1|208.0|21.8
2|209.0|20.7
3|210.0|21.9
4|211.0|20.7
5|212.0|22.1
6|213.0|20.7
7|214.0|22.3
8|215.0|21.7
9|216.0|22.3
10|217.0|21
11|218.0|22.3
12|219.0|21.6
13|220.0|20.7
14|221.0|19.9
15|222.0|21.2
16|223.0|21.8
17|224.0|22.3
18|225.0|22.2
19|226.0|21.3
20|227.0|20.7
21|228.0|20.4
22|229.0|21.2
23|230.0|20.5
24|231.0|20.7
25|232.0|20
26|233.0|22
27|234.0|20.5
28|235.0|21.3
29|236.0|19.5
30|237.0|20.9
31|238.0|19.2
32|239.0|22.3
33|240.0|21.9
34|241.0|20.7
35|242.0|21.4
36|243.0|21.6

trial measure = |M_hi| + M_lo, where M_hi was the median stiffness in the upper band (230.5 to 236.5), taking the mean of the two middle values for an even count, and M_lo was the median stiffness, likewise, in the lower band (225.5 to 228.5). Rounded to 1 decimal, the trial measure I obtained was 41.3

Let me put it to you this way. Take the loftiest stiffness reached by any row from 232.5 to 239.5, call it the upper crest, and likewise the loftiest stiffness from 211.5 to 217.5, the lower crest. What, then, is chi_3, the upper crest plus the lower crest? 44.60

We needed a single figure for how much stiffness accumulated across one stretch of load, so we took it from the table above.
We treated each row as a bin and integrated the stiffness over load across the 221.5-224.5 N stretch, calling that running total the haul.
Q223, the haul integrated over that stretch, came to 65.3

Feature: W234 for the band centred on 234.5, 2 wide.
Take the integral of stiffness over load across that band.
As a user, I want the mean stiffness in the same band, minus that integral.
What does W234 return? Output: -20.9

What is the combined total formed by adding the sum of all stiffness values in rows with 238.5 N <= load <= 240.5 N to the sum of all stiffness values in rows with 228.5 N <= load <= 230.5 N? 86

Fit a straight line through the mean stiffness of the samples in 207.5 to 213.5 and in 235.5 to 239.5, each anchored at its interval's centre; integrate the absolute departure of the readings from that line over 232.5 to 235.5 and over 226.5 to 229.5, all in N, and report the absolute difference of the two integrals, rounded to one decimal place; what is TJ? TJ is 1.3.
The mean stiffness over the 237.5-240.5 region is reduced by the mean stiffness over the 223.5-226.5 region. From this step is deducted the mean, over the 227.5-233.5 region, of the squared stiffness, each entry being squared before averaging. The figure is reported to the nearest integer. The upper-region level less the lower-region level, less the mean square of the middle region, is -434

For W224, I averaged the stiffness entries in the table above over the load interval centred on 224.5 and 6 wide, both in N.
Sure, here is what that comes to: 21.6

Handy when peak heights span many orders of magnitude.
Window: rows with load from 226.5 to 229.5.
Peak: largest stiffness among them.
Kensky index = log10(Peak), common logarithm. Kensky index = 1.33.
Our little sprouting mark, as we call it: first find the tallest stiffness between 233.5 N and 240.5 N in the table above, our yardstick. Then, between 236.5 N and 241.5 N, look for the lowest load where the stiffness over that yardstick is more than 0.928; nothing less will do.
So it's 237.0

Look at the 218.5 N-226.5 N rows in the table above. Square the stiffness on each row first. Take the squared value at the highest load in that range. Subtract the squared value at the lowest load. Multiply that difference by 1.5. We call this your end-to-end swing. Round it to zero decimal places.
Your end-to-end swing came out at -19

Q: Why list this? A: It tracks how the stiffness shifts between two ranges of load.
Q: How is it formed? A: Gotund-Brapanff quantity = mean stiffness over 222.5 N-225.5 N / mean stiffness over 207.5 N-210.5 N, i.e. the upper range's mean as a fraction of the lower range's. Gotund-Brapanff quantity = 1.03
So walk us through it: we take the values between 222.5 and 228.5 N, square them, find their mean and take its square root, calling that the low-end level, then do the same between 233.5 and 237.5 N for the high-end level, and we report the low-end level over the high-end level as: 1.04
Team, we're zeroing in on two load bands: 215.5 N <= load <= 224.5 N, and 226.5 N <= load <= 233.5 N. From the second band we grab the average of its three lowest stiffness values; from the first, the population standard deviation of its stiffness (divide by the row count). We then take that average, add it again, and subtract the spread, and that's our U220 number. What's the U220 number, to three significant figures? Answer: 39.8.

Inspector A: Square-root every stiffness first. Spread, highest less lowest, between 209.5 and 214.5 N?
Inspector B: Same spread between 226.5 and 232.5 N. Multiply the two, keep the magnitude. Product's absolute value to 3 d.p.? 0.023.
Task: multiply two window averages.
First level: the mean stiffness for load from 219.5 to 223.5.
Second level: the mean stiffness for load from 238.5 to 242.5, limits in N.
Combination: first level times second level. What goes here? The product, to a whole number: 451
